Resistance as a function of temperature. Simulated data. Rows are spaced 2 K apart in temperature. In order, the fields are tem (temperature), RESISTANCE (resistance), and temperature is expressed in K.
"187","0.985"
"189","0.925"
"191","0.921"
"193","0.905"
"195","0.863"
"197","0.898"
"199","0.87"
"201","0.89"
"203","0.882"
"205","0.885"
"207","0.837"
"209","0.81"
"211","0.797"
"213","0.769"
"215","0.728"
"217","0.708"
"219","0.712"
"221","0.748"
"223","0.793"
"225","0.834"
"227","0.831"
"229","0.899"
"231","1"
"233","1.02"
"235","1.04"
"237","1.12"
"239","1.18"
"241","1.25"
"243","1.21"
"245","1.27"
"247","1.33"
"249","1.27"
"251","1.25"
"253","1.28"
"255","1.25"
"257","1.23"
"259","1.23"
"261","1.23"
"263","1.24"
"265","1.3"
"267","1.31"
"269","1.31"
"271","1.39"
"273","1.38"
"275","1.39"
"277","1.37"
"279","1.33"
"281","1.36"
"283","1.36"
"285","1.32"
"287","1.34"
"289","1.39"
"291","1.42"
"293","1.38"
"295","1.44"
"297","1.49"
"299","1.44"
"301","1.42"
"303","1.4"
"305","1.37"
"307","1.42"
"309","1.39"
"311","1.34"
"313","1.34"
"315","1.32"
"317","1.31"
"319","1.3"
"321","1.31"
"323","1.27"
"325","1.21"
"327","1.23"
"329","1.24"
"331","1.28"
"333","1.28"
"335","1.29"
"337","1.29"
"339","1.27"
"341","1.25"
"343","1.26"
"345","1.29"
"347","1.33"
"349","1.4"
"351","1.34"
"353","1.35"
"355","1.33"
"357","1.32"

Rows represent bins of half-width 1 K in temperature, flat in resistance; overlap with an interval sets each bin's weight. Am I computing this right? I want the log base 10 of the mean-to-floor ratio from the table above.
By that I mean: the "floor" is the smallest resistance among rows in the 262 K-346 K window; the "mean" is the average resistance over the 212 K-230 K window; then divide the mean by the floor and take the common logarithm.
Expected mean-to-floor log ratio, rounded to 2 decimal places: -0.19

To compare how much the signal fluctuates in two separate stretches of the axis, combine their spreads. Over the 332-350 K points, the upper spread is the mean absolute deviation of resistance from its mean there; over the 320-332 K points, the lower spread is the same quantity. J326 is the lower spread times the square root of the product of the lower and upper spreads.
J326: 0.0009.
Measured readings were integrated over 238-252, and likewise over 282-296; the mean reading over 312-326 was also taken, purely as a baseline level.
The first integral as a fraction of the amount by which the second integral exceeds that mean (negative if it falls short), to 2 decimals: 0.97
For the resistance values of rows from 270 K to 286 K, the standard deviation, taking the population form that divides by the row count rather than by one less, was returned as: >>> 0.024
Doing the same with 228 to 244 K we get 0.112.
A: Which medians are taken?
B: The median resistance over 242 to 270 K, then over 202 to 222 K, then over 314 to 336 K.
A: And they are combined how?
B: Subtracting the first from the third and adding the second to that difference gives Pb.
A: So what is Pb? 0.80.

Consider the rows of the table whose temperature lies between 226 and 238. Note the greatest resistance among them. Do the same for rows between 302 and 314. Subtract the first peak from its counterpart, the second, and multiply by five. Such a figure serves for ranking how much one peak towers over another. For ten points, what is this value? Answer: 1.5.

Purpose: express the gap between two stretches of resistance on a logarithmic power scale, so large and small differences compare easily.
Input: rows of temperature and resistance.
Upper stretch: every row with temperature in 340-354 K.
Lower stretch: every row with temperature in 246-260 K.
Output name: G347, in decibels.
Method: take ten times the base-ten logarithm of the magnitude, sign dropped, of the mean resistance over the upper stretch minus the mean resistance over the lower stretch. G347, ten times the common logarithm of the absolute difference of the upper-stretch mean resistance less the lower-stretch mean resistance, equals -13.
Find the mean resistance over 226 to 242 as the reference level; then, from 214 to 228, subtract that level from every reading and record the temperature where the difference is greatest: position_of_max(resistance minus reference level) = 225 K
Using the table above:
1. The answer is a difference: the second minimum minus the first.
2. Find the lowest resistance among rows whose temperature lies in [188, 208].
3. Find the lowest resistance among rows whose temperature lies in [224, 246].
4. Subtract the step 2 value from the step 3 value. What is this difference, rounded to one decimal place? 0.0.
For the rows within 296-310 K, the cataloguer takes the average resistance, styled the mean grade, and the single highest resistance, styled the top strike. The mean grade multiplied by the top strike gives 2.1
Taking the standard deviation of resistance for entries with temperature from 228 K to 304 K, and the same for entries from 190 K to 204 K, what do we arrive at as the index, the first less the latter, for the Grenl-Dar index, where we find 0.11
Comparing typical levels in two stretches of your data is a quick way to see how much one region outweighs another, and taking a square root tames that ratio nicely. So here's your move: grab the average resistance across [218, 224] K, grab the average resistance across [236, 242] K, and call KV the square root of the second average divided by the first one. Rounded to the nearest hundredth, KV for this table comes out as 1.26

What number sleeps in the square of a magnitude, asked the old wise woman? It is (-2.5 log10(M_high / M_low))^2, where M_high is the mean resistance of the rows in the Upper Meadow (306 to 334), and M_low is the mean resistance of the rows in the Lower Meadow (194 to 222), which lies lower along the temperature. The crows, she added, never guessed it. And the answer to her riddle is 0.261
